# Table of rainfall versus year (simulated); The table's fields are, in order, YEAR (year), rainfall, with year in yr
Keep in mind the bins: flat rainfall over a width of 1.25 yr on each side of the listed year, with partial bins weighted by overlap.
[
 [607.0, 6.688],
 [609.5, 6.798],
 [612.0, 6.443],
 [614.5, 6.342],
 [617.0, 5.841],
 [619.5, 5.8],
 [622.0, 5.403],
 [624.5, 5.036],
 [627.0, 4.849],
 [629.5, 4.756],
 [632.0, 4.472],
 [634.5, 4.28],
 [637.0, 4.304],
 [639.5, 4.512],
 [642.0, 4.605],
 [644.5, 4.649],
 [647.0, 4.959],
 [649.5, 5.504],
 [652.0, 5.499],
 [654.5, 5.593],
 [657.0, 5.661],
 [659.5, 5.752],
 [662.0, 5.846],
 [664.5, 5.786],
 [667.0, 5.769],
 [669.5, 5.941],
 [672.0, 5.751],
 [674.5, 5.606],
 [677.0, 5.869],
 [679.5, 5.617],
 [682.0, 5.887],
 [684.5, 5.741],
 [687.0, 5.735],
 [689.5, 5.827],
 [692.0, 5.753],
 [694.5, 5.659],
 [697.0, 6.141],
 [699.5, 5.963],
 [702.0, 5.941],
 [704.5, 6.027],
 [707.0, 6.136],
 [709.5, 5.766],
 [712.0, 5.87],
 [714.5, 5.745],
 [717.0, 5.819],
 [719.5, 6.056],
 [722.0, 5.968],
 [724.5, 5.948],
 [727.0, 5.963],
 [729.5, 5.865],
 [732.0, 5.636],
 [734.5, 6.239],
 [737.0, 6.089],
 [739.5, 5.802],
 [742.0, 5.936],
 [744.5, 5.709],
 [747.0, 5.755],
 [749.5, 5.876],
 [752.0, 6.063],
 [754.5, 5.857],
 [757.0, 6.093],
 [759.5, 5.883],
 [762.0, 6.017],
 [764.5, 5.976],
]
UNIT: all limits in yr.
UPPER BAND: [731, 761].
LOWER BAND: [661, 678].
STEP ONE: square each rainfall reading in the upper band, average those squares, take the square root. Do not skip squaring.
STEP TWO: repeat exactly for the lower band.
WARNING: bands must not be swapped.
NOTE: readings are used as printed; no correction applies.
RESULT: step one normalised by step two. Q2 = 1.02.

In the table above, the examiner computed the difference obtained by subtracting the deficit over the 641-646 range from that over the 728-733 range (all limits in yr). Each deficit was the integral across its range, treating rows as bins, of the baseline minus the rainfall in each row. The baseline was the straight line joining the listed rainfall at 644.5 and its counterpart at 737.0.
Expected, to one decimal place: 1.2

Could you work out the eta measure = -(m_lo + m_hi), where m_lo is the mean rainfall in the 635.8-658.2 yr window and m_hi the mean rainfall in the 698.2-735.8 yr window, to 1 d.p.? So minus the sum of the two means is -11.0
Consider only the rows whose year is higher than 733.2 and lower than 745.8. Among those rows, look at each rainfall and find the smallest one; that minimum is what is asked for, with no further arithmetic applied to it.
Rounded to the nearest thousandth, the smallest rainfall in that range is 5.709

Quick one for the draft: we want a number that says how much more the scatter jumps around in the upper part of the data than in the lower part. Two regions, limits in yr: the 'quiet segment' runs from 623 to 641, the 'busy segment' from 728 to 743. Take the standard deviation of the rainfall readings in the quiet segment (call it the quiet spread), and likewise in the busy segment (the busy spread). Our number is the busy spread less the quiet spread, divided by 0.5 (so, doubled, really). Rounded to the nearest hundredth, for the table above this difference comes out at -0.14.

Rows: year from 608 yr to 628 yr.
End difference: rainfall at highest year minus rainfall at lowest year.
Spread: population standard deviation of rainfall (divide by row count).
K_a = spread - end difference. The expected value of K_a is 2.6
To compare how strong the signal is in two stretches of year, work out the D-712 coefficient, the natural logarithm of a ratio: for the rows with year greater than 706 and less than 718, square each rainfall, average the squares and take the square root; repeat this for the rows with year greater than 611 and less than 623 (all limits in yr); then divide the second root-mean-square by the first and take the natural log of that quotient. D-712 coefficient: 0.02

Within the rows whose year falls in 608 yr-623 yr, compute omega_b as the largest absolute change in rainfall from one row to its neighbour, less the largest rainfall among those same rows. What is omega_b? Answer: -6.30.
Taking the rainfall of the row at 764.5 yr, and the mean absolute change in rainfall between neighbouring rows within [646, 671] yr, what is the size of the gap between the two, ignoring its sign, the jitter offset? 5.85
